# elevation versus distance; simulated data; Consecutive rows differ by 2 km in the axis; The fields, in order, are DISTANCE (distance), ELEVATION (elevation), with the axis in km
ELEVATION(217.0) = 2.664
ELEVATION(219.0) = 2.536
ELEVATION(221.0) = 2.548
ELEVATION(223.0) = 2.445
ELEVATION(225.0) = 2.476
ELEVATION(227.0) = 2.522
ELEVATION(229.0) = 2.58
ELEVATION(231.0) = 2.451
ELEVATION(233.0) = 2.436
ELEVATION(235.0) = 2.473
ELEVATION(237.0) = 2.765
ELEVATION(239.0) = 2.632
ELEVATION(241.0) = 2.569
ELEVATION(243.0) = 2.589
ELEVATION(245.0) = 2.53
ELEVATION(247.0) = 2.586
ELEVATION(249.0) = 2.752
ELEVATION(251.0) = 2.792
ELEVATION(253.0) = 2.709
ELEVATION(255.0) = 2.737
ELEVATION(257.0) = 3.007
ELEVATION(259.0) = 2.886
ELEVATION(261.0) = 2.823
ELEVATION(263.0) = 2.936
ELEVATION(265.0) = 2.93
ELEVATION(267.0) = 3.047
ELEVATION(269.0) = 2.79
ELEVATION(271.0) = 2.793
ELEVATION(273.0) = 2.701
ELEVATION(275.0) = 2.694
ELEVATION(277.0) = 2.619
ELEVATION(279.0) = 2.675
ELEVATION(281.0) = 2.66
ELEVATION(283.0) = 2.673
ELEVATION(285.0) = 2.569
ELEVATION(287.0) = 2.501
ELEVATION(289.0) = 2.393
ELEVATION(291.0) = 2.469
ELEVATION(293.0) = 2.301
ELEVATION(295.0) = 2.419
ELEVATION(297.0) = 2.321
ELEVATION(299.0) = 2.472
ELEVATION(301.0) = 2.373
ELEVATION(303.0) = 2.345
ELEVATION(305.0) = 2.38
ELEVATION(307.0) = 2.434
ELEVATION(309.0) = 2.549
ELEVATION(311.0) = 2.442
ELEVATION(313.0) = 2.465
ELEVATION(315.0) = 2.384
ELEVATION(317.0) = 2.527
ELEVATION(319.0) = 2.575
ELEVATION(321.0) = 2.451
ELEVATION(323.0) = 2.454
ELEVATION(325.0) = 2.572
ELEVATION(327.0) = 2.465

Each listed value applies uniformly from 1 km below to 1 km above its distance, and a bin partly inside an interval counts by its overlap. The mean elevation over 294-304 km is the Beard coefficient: 2.4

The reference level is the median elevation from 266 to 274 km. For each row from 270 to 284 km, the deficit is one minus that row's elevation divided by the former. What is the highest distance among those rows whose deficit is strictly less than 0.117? 283.0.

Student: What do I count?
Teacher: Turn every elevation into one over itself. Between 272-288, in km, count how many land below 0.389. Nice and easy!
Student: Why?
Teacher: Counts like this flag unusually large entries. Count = 6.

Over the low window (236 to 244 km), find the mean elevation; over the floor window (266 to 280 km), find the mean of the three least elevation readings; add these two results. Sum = 5.30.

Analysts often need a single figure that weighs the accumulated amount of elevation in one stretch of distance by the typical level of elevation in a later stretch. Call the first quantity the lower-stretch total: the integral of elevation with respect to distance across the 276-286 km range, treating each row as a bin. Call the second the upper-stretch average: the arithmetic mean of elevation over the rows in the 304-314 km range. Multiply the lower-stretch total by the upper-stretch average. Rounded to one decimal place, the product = 64.8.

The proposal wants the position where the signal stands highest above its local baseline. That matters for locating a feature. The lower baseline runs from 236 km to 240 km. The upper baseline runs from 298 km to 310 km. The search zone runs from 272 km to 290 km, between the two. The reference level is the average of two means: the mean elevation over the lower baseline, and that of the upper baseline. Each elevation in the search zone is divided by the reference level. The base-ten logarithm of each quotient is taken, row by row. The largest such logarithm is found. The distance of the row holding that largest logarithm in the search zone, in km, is 273.0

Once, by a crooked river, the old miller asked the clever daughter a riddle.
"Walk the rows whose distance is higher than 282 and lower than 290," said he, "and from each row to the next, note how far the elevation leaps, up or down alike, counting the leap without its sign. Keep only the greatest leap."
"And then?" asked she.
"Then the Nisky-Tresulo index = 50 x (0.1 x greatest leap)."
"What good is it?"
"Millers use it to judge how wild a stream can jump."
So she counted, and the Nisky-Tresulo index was 0.54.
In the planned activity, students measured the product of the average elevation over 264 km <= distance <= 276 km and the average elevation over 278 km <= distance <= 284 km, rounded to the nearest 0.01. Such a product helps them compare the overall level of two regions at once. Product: 7.54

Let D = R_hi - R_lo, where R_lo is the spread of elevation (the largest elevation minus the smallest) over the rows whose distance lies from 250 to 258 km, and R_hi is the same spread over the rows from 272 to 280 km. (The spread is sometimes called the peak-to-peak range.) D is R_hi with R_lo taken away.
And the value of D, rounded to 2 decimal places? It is -0.22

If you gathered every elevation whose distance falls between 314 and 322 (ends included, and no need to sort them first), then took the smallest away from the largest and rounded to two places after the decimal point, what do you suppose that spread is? 0.19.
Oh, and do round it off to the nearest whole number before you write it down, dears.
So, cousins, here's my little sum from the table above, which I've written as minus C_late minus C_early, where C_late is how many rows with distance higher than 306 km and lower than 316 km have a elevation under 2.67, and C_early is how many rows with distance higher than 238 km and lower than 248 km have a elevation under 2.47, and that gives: -5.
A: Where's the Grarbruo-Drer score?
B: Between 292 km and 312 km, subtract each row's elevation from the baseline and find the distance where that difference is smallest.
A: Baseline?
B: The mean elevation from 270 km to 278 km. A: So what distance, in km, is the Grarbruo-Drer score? 309.0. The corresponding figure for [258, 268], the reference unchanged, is 267.0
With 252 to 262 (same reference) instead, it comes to 257.0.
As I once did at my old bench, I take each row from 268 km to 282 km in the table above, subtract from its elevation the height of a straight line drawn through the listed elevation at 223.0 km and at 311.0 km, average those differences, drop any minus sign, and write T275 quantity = 0.26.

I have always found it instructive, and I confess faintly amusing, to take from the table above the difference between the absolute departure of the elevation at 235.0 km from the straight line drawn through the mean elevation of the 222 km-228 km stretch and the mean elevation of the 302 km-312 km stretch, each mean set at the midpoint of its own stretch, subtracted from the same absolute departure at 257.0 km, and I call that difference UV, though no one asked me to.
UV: 0.54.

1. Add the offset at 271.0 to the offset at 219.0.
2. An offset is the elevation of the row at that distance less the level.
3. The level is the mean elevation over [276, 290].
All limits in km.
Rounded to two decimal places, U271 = 0.16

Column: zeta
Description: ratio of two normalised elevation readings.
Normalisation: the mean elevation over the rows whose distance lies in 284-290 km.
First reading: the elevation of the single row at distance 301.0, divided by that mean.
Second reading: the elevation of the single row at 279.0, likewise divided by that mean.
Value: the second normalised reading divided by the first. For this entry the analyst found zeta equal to 1.13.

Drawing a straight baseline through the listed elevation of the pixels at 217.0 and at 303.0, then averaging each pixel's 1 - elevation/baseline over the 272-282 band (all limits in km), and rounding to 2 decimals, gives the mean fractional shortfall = -0.09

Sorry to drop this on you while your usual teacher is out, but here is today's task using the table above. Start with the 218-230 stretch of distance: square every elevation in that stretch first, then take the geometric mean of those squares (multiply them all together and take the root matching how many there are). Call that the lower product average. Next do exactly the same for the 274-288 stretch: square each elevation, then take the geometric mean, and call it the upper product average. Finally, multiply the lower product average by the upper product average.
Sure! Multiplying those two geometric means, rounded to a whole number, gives 44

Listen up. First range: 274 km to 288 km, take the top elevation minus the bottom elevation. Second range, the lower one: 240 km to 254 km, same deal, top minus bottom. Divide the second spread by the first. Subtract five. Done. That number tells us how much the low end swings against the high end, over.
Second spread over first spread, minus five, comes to -3.64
